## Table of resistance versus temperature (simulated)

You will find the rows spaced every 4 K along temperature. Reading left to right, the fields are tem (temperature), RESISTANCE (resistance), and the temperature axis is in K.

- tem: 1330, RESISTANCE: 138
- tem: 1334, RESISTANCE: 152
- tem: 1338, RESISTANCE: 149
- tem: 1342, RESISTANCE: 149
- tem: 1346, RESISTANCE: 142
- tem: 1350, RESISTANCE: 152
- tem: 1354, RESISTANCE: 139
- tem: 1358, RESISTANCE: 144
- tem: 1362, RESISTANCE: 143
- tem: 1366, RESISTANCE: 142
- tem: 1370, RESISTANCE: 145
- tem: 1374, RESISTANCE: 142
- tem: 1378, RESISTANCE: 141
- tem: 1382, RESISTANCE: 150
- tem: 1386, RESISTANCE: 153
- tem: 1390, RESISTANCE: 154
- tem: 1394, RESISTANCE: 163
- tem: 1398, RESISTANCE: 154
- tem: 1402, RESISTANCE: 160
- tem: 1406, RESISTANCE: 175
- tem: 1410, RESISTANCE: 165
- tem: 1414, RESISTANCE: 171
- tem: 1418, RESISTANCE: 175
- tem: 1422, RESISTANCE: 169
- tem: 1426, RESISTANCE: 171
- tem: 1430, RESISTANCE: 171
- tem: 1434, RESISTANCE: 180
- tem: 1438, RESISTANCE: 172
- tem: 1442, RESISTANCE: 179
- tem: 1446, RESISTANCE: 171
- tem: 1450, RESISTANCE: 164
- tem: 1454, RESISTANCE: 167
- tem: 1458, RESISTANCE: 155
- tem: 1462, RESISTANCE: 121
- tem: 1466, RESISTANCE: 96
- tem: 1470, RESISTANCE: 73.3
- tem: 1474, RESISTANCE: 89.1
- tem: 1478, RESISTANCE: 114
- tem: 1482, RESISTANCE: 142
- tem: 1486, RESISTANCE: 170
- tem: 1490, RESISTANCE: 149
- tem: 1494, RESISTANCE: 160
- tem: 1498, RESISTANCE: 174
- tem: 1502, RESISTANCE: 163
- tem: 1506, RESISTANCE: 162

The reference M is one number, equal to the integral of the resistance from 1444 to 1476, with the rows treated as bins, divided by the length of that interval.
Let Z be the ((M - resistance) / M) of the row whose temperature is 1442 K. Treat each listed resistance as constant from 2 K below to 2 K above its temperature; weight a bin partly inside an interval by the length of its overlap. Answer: -0.38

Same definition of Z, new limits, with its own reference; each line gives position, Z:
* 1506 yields -0.25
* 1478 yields 0.12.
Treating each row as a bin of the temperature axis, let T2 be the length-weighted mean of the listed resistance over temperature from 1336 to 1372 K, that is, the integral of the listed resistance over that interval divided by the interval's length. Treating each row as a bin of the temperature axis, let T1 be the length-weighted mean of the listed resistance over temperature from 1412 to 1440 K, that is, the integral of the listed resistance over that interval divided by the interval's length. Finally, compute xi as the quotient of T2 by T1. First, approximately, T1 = 173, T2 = 145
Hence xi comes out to 0.84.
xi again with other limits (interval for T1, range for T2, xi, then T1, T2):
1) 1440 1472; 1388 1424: 1.17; 141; 165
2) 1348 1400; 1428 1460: 1.15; 148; 170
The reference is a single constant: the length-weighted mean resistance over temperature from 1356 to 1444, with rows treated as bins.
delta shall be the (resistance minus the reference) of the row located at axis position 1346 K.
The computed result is -18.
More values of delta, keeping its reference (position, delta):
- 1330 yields -22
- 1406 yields 15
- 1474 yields -71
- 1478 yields -46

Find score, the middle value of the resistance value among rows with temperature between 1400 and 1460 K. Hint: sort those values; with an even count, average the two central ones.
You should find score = 171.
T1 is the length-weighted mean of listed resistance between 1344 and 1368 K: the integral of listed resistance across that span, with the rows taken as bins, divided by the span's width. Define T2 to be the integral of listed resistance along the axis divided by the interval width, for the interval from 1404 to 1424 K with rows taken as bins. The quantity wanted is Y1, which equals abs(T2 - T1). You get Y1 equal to 27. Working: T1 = 144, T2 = 171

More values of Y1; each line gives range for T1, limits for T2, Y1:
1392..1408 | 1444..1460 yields 1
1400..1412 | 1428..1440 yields 8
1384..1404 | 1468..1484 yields 52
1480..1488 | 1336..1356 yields 10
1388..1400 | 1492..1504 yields 9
